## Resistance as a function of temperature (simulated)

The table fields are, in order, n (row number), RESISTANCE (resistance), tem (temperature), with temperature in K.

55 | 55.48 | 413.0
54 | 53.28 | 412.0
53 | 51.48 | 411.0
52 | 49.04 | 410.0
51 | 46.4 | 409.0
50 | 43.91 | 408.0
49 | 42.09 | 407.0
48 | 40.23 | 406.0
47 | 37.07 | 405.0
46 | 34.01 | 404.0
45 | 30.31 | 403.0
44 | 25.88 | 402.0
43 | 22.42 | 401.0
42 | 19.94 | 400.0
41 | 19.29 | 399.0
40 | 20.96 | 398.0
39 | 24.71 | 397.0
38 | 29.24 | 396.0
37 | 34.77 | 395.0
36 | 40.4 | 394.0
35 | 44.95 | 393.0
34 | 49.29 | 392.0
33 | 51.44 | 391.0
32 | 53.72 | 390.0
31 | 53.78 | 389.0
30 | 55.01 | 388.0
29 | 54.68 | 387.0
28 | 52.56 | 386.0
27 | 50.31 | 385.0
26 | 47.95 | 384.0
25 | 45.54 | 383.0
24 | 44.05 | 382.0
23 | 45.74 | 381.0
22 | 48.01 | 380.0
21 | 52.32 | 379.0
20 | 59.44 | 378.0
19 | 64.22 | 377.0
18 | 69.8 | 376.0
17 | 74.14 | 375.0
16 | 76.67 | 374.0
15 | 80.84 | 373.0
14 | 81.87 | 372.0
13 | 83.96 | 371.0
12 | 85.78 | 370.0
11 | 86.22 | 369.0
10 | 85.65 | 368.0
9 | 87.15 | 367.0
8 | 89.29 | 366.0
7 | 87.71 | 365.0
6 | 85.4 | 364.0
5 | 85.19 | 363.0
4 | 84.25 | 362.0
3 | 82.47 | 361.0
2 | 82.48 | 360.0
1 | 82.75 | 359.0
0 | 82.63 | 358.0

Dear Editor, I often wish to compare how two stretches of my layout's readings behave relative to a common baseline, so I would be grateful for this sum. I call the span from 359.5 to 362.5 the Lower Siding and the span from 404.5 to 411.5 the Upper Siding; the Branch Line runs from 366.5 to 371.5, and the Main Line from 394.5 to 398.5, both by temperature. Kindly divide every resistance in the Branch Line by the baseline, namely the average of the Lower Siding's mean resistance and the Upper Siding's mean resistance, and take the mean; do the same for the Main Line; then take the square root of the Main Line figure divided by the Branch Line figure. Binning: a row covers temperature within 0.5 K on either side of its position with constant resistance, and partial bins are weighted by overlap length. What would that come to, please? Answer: 0.57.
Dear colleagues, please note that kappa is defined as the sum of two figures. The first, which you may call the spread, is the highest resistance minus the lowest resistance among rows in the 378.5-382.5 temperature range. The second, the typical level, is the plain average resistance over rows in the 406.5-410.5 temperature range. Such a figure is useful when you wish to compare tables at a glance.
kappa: 54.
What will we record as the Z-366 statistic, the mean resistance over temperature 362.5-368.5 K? 87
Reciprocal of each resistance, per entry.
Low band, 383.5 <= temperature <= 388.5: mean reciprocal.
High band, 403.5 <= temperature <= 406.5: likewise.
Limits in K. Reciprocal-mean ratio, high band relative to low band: 1.41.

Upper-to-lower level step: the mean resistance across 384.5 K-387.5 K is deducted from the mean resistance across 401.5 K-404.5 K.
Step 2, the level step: -22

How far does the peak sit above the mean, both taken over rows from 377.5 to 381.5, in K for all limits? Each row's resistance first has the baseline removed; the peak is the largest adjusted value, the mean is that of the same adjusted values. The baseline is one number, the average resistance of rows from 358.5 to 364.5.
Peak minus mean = 8.1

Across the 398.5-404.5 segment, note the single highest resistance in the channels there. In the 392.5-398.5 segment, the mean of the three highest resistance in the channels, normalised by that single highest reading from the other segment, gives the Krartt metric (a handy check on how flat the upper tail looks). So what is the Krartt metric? 1.2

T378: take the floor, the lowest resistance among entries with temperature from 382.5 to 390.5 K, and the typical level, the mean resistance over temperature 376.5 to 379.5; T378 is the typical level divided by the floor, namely 1.3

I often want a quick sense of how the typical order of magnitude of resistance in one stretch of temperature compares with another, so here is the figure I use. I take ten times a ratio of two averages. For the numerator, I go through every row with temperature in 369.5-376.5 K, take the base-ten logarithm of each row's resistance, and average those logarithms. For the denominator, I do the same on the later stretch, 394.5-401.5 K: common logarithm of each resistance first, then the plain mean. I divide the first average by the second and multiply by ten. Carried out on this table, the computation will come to 13.7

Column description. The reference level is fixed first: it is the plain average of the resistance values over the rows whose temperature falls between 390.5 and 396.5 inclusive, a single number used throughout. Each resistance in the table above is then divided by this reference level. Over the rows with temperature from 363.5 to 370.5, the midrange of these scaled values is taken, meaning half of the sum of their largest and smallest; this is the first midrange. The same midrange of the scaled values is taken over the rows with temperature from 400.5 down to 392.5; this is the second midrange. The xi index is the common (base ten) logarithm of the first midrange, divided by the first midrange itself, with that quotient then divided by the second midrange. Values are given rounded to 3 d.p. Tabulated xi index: 0.199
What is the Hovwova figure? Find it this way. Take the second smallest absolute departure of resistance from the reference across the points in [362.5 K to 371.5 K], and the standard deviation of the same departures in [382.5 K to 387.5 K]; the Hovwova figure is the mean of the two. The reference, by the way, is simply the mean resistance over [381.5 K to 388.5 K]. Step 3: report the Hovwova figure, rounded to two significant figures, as 18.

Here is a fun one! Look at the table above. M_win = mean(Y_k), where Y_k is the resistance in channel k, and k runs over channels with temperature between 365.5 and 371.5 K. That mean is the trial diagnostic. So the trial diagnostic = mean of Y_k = 86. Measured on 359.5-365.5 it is 85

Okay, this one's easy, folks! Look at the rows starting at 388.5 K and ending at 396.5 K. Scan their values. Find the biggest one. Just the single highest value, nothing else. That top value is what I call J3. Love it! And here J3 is 53.78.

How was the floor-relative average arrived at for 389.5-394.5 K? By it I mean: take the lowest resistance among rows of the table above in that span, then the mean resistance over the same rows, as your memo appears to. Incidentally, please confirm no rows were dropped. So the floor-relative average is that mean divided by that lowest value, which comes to 1.19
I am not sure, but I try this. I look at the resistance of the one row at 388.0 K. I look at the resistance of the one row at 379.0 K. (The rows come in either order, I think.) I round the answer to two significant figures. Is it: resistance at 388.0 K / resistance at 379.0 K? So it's 1.1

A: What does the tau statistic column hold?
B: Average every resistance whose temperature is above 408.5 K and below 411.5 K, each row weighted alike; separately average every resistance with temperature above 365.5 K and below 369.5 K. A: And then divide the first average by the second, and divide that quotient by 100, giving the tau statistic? 0.0056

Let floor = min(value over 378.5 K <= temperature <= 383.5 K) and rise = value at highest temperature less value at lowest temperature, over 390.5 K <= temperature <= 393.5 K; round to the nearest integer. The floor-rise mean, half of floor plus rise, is 19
